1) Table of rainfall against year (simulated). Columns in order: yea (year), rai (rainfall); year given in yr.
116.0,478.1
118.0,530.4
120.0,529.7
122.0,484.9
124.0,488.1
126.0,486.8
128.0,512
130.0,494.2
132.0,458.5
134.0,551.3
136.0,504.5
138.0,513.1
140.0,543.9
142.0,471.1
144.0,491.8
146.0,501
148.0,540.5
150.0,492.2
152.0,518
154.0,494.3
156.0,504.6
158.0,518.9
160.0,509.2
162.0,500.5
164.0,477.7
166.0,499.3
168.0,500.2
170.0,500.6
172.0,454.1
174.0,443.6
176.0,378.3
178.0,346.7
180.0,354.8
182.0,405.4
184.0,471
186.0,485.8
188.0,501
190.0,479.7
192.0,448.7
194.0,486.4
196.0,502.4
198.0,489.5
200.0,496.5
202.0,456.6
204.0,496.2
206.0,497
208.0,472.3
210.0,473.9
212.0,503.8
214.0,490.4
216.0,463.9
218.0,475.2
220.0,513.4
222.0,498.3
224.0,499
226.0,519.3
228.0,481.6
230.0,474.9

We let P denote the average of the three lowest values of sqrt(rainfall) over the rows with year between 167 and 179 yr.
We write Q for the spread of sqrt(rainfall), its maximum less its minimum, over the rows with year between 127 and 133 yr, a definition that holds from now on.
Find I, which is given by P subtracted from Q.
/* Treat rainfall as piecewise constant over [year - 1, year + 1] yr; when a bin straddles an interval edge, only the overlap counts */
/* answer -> -18.5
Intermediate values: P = 19.7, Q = 1.2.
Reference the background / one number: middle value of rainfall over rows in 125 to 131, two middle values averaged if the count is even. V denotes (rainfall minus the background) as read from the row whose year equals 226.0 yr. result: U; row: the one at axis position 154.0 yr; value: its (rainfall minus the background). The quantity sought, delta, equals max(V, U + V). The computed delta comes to 25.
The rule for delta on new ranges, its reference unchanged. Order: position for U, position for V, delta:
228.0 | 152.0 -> 24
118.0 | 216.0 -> 6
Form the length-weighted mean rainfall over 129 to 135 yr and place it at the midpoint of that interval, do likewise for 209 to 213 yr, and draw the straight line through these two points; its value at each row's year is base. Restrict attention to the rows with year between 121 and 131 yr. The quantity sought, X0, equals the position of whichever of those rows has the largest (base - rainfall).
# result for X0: 122.0 yr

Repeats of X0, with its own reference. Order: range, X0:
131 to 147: 132.0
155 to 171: 164.0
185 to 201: 192.0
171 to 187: 178.0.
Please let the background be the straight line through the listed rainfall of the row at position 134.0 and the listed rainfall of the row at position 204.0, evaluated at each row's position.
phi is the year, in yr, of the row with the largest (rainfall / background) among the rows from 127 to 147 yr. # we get 134.0 yr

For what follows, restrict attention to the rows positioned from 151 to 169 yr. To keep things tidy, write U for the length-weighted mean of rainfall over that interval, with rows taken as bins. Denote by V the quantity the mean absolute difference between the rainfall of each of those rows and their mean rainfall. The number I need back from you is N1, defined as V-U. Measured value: -493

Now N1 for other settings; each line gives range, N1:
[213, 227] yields -479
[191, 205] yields -465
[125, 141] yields -486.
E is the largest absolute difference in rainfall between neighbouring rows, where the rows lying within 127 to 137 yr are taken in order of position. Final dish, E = 93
